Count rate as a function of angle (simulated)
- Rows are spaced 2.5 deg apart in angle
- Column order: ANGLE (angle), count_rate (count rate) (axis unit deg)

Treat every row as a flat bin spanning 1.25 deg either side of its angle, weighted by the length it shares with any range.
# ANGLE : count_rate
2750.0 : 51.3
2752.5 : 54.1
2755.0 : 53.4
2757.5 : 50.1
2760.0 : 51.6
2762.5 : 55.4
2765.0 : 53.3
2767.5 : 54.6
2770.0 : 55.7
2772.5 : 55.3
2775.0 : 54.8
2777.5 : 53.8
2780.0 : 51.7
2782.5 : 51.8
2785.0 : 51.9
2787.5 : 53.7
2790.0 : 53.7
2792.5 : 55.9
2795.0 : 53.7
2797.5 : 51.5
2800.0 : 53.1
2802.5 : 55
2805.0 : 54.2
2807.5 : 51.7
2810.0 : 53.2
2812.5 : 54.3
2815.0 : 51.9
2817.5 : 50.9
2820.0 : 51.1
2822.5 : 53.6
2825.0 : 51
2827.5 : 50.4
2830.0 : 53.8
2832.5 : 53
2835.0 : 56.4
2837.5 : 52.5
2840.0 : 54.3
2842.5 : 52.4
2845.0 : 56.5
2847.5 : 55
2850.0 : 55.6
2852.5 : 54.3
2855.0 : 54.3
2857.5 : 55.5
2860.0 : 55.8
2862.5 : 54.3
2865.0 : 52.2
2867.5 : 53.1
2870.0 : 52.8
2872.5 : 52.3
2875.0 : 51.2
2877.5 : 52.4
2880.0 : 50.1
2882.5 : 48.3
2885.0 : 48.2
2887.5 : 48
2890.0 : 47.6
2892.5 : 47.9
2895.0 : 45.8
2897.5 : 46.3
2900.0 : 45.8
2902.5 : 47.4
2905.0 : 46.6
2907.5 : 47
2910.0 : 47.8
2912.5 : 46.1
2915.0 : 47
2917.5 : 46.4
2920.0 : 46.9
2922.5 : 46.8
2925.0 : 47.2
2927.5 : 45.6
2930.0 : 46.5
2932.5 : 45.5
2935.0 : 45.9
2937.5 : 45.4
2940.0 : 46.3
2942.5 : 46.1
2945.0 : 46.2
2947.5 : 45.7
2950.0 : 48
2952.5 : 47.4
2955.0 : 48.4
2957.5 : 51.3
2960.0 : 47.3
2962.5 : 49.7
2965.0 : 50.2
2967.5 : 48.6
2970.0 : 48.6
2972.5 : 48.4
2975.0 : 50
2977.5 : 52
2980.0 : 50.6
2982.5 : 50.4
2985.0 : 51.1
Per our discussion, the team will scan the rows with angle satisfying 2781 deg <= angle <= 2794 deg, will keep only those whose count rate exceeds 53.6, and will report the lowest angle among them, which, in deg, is 2787.5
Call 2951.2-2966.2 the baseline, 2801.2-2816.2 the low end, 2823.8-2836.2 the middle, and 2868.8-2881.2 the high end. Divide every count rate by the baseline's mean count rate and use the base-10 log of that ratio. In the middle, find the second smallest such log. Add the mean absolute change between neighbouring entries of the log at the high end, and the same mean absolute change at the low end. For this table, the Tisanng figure 0.04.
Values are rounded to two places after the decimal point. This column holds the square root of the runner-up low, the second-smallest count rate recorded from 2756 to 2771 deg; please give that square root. 7.18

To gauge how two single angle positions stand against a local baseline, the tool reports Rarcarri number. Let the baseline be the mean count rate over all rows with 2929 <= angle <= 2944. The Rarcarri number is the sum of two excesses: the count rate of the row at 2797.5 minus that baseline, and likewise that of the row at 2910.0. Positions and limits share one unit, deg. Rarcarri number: 7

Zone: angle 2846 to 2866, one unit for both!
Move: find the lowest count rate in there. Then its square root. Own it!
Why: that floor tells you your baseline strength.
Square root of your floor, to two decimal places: 7.22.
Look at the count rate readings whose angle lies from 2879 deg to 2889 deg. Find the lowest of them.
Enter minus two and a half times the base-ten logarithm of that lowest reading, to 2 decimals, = -4.20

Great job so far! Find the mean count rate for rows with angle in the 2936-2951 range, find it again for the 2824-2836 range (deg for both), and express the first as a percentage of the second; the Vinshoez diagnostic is 87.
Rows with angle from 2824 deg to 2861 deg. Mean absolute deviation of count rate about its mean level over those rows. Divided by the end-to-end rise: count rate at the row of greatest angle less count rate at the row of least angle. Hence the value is 0.3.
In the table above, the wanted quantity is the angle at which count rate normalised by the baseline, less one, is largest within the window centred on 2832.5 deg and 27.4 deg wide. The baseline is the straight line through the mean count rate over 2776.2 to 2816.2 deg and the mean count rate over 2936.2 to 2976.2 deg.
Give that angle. 2845.0 deg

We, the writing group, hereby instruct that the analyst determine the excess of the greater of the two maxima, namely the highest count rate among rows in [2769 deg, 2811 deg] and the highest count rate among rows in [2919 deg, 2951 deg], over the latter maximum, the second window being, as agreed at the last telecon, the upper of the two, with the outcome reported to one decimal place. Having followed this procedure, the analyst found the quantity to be 7.9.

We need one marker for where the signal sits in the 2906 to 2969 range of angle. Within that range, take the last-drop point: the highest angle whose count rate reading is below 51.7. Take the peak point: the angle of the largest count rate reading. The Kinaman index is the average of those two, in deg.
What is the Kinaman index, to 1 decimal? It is 2962.5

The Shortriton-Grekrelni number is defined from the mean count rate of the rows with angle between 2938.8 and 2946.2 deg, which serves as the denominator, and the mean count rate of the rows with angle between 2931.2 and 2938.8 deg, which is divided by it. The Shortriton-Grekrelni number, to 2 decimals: 0.99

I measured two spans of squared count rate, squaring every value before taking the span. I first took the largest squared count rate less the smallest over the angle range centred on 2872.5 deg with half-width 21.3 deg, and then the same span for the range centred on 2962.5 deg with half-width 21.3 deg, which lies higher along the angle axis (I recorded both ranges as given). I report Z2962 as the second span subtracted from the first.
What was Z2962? 232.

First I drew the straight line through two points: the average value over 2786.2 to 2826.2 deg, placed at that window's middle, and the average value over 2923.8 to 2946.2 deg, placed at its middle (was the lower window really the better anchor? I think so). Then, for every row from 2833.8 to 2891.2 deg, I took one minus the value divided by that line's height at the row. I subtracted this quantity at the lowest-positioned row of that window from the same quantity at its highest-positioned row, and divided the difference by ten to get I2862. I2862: 0.011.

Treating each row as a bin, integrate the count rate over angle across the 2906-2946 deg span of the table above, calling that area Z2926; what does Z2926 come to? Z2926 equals 1857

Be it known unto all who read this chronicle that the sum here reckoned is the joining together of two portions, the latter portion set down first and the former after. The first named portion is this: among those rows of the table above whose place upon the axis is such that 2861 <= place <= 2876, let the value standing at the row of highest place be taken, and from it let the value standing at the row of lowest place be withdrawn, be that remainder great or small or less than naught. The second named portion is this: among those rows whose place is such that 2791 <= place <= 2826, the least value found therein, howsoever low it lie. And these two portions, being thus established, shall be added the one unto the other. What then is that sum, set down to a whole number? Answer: 48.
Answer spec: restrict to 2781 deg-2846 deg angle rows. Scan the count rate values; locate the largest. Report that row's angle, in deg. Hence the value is 2845.0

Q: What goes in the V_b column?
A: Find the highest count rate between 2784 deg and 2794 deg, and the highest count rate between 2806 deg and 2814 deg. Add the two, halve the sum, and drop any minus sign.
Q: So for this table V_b 55.1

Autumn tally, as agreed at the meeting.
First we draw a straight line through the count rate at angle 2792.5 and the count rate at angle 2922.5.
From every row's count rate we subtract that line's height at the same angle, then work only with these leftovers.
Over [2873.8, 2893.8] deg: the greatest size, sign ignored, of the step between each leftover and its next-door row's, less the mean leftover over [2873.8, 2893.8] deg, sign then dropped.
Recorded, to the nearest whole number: 2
